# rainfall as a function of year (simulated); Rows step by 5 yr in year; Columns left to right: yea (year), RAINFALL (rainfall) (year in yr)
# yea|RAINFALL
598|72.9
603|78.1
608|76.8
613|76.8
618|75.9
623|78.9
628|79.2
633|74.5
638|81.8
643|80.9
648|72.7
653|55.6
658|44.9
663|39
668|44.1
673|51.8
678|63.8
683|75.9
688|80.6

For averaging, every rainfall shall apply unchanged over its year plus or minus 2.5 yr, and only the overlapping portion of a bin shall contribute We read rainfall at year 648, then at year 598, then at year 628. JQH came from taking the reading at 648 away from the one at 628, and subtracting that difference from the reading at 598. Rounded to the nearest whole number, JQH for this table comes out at 66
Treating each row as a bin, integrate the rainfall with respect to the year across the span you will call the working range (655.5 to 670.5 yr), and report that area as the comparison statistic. 640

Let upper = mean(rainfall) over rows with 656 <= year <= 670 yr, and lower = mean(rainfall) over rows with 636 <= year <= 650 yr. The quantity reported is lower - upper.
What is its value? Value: 36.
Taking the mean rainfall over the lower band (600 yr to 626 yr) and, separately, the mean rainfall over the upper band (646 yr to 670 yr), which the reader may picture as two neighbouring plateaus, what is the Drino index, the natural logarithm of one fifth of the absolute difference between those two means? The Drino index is 1.7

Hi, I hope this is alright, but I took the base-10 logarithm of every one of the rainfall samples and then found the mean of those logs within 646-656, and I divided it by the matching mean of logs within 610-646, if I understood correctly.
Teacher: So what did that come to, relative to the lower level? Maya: 0.95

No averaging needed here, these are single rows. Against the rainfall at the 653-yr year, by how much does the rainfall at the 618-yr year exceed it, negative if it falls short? 20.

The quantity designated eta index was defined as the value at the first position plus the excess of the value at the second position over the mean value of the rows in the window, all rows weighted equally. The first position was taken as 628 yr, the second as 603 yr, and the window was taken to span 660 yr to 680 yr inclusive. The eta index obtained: 108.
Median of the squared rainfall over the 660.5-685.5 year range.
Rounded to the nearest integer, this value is 2683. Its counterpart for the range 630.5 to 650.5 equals 6048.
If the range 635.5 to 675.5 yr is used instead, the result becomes 2887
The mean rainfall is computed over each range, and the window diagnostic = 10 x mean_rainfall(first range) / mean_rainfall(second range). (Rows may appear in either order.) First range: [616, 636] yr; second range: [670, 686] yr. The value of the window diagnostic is 12.1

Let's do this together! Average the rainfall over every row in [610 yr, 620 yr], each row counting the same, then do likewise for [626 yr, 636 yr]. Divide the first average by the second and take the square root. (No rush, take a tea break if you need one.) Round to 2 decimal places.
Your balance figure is 1.00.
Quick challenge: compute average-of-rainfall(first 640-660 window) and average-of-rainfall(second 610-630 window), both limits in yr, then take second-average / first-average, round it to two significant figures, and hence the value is 1.2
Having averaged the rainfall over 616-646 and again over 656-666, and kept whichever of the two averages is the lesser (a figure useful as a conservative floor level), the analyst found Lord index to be 42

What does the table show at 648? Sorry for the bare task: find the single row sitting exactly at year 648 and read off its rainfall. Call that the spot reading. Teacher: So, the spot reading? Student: 72.7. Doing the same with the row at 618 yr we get 75.9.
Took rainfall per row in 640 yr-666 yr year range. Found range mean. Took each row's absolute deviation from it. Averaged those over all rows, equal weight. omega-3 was 15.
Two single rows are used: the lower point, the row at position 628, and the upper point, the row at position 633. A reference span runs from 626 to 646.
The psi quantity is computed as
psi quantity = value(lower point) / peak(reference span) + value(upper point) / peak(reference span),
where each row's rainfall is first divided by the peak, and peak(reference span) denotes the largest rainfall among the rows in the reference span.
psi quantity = 1.88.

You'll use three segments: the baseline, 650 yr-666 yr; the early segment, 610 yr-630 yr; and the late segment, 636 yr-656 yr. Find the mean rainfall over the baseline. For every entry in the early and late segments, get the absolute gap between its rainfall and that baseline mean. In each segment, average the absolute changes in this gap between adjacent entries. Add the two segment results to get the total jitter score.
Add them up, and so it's 10.1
